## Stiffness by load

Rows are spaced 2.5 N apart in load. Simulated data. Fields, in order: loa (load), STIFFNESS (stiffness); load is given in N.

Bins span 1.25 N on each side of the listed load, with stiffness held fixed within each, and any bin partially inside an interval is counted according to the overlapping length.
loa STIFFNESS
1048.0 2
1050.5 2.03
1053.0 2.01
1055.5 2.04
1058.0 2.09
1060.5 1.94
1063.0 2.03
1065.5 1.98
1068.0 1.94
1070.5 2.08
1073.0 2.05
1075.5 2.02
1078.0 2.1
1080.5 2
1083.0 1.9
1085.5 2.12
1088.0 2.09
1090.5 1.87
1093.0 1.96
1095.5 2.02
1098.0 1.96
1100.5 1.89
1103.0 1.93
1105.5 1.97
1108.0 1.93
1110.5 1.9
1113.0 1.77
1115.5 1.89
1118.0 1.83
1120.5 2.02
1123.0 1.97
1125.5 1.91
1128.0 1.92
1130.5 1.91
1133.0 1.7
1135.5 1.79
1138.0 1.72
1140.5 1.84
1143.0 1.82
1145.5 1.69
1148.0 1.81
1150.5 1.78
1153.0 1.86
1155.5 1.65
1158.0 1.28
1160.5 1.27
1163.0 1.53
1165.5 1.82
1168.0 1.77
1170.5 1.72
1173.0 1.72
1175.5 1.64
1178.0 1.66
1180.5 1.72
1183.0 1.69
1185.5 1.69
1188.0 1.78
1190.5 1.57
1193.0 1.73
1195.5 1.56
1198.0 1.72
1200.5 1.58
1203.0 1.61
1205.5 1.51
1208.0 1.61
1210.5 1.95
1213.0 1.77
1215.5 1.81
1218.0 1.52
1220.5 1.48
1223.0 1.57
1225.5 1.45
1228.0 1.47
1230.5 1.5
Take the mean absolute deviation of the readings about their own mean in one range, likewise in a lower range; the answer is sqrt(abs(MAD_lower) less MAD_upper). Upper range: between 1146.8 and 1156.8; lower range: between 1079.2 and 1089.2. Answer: 0.12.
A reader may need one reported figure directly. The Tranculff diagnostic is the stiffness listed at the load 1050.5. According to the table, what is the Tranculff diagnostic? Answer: 2.03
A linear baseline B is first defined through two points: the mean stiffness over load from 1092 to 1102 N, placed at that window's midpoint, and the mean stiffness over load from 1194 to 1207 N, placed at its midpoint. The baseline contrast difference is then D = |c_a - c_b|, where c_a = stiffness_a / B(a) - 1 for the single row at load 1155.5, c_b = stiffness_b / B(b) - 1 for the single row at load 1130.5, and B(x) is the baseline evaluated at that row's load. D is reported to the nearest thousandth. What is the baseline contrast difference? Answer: 0.097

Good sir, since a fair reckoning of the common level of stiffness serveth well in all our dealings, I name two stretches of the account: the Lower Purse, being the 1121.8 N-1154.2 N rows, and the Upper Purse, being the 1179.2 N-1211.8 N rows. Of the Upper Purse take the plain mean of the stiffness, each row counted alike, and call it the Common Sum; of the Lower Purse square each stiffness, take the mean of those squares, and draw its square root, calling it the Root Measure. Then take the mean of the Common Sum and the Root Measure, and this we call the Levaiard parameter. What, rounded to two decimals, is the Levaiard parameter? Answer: 1.75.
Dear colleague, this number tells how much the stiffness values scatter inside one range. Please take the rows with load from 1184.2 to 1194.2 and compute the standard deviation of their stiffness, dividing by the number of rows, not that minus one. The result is 0.08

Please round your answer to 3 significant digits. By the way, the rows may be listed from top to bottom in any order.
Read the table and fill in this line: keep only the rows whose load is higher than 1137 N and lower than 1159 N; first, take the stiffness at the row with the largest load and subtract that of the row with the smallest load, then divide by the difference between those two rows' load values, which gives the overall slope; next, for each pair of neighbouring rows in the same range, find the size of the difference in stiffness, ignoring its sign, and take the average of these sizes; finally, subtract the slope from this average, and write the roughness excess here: 0.157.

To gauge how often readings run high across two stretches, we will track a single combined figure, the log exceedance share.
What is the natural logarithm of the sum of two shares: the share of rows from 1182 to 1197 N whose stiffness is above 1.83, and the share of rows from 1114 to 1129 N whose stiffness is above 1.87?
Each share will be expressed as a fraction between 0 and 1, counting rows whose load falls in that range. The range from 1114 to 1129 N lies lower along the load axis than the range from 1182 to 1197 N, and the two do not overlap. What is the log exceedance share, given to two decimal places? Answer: -0.18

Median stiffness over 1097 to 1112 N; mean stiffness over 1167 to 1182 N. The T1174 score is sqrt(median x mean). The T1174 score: 1.81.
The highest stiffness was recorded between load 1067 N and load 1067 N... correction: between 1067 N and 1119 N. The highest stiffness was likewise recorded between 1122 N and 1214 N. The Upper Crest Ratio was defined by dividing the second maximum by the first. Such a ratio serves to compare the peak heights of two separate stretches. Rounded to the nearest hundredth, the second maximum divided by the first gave 0.93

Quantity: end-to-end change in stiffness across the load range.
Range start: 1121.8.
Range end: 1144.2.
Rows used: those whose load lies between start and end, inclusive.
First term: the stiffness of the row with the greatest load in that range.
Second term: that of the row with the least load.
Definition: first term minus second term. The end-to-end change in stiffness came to -0.15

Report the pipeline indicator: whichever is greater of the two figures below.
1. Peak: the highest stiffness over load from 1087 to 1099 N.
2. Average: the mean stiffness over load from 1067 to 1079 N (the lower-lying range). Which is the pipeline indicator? 2.09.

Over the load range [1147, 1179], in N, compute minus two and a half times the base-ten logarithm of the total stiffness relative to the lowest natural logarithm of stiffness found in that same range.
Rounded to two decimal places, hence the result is -4.89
